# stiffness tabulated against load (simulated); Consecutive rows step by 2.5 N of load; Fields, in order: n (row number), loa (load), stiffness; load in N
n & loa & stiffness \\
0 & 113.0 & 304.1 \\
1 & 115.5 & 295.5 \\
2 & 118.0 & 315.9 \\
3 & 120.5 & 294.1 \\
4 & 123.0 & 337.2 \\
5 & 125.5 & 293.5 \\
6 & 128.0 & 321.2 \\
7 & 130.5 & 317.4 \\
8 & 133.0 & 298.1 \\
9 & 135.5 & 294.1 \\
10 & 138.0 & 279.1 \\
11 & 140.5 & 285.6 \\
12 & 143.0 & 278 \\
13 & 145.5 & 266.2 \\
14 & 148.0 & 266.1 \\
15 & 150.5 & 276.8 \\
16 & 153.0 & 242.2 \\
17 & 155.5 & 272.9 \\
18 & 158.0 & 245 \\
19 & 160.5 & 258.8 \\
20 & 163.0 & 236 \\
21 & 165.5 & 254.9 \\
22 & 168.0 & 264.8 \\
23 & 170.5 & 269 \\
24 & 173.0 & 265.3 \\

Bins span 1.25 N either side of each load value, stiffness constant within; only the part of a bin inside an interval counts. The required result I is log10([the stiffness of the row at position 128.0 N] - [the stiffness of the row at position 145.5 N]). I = 1.7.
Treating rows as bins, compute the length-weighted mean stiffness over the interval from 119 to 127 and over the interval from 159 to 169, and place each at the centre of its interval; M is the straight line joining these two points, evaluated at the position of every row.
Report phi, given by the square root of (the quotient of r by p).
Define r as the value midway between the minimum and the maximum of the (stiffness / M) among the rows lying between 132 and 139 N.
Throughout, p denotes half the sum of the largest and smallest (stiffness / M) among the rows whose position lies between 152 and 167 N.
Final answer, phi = 1.011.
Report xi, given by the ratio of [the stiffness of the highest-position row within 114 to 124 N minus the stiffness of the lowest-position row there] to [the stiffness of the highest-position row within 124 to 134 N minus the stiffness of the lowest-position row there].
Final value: 9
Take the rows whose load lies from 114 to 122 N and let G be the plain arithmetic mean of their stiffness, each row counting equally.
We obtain 302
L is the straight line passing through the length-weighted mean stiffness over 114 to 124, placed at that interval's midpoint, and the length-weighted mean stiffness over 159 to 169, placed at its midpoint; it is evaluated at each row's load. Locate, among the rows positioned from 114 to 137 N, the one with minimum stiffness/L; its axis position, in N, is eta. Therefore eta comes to 115.5 N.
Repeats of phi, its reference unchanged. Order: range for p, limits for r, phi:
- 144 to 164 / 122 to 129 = 1.030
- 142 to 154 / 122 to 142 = 1.033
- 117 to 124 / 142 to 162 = 0.975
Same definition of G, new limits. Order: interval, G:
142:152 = 272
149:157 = 264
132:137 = 296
